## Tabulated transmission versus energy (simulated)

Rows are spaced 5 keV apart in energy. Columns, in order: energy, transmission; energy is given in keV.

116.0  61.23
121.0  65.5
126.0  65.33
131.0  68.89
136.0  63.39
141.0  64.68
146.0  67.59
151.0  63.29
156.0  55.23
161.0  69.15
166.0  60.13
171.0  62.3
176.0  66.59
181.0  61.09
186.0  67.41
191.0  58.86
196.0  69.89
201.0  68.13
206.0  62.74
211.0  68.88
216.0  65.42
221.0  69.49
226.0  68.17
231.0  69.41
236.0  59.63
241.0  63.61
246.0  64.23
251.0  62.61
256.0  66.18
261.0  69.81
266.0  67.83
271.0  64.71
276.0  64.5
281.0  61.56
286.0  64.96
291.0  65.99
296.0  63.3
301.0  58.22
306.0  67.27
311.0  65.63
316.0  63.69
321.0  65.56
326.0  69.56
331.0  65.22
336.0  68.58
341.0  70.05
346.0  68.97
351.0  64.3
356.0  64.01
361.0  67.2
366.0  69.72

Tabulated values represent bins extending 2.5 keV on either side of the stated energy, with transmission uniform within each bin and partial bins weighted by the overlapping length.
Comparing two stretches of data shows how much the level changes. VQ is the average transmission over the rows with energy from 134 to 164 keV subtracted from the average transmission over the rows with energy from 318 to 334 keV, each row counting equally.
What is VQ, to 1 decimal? 2.9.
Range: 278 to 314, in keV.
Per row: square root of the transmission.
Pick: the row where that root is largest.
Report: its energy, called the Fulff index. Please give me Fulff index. 306.0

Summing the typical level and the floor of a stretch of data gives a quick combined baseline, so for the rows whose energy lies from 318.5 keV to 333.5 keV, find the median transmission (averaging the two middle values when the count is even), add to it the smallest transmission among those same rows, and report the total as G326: 131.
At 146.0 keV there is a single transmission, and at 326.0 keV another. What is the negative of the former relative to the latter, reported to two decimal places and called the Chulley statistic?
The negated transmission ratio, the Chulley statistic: -0.97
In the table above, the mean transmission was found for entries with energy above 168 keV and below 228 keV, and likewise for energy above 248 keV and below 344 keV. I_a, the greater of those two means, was 65.7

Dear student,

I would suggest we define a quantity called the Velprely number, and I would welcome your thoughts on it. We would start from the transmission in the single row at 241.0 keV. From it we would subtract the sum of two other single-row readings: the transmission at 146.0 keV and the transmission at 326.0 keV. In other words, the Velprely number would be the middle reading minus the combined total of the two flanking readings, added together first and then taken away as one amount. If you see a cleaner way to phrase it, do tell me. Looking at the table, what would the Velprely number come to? -74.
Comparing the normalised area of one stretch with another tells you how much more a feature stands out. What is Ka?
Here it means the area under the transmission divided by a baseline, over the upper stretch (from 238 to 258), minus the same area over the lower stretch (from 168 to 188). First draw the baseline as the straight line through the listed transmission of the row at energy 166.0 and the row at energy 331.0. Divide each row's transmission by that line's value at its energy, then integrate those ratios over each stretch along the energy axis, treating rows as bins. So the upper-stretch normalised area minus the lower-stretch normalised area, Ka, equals -0.8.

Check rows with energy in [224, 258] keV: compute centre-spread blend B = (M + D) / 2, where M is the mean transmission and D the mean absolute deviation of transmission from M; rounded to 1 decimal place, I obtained 33.7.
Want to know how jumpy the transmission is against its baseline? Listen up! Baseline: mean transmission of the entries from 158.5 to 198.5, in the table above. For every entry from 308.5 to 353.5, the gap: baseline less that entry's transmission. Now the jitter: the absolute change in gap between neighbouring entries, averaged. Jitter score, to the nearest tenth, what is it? 2.8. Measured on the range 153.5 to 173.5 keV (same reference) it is 8.4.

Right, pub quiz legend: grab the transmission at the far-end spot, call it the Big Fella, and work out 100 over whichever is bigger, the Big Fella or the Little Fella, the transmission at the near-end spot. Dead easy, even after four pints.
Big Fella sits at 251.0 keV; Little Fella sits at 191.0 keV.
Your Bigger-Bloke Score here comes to 1.60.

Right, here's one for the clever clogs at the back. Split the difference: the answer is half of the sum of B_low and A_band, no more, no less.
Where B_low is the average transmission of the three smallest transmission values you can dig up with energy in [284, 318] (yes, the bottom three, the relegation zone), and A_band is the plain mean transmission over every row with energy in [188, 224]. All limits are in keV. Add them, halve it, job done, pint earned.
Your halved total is 64.0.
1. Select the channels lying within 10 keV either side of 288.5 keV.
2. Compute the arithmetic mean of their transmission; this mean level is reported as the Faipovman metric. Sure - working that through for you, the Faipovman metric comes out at 64.0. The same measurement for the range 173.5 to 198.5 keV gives 64.8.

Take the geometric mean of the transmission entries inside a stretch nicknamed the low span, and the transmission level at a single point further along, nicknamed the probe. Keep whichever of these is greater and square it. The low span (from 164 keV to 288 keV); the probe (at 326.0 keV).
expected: 4839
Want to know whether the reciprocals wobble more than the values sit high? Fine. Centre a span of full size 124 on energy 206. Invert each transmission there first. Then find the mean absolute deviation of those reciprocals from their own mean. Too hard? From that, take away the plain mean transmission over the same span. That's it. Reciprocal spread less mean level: -65.1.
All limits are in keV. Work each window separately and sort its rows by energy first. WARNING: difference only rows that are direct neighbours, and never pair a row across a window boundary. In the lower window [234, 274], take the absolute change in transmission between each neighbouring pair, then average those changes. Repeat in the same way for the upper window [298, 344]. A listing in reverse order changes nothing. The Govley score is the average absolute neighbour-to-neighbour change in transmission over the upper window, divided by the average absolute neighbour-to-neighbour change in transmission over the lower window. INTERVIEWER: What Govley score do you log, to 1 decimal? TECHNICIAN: 1.3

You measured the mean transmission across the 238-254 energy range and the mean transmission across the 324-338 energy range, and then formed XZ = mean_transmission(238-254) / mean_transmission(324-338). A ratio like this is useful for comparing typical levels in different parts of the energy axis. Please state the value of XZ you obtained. 0.937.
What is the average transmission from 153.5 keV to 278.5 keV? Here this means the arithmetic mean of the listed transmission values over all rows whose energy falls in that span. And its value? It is 65.0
